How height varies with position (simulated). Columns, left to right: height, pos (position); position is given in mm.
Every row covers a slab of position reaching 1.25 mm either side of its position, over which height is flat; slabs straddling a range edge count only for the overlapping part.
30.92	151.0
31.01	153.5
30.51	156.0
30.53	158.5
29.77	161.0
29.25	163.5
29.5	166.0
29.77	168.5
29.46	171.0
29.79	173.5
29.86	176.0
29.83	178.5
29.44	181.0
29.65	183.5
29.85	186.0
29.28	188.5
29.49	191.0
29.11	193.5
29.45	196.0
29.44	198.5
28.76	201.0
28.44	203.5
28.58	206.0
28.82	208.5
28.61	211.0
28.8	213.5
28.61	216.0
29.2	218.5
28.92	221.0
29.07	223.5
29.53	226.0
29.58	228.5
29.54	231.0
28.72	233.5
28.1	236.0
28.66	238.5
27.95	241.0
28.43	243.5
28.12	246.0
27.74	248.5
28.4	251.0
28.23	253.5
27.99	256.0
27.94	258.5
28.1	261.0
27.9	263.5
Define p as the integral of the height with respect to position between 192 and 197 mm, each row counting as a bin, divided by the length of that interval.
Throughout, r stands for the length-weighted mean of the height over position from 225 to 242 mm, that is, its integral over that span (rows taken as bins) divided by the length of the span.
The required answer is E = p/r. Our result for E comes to 1.014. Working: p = 29.3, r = 28.9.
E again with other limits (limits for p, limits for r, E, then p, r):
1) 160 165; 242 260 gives 1.049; 29.5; 28.1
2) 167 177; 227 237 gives 1.024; 29.7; 29.0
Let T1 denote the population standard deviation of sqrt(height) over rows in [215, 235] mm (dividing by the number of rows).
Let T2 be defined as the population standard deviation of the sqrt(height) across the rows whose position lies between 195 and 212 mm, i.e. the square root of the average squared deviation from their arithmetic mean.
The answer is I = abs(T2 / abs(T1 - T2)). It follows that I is 15.8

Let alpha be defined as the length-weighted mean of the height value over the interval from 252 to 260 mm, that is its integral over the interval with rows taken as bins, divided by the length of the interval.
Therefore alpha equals 28.1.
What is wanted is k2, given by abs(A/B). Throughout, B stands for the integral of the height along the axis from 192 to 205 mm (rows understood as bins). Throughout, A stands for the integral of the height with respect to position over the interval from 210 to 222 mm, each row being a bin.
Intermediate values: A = 346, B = 378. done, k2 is 0.9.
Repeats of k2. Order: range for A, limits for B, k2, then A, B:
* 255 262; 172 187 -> 0.4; 196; 446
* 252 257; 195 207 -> 0.4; 141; 347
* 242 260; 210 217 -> 2.5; 506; 201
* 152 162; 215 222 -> 1.5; 305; 202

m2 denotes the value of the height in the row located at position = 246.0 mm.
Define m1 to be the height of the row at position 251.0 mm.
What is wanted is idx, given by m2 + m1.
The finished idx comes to 56.5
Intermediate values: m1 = 28.4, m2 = 28.12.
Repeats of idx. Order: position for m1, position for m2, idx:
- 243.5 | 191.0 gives 57.9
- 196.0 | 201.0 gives 58.2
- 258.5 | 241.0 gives 55.9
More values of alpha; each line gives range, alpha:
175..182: 29.7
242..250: 28.1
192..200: 29.3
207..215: 28.7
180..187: 29.6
